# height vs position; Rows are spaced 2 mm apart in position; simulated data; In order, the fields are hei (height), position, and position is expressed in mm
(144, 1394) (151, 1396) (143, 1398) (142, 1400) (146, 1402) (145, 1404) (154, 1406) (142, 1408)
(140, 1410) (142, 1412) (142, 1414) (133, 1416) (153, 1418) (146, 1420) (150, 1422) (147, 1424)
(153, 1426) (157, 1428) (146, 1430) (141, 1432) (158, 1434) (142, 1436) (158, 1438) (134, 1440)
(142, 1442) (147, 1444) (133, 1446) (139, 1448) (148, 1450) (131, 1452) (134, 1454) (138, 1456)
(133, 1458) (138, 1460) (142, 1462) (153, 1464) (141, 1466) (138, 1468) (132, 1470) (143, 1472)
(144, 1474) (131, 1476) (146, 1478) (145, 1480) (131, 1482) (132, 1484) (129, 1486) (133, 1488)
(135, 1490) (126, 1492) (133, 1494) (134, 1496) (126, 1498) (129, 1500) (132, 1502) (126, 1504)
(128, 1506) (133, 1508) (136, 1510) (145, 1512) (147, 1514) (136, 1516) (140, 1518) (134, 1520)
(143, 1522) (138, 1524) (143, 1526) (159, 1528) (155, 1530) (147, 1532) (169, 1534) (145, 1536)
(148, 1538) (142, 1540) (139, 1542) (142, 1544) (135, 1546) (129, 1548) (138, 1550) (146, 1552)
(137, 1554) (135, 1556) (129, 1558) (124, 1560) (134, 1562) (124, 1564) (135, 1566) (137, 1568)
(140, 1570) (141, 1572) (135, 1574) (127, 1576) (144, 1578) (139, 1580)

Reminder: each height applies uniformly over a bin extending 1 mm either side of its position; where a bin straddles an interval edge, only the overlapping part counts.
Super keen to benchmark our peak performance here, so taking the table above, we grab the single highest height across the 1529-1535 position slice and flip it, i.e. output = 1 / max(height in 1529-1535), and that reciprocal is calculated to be 0.0059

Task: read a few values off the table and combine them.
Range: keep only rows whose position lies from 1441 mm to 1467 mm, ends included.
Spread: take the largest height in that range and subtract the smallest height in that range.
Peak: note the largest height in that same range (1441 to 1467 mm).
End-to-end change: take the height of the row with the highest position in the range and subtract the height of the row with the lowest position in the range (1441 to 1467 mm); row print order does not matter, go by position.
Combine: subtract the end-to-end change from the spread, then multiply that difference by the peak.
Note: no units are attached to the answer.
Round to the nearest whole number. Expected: 3519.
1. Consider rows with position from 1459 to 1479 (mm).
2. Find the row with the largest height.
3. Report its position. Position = 1464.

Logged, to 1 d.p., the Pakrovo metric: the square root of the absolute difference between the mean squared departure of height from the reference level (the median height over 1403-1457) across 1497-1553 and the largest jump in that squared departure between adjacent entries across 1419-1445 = 12.5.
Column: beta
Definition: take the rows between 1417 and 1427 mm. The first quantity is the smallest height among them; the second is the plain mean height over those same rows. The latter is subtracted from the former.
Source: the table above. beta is -4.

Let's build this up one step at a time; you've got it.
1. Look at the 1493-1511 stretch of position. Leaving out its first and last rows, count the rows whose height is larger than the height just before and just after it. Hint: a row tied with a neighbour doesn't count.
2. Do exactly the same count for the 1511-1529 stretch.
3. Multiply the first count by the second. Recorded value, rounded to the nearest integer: 6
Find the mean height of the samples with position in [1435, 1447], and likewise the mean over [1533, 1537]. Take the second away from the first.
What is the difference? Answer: -14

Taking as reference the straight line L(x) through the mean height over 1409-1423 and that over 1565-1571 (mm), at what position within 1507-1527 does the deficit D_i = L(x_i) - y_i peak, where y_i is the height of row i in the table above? 1508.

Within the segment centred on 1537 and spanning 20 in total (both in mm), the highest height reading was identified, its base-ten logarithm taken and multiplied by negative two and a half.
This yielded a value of -5.57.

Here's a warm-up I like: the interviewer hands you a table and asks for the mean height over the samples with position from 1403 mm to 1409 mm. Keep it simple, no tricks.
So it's 147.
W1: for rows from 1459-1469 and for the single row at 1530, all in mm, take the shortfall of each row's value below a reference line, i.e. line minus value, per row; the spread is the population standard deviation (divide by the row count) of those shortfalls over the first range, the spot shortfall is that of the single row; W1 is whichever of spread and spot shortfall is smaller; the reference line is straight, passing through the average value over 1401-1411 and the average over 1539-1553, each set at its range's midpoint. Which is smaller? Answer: -16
